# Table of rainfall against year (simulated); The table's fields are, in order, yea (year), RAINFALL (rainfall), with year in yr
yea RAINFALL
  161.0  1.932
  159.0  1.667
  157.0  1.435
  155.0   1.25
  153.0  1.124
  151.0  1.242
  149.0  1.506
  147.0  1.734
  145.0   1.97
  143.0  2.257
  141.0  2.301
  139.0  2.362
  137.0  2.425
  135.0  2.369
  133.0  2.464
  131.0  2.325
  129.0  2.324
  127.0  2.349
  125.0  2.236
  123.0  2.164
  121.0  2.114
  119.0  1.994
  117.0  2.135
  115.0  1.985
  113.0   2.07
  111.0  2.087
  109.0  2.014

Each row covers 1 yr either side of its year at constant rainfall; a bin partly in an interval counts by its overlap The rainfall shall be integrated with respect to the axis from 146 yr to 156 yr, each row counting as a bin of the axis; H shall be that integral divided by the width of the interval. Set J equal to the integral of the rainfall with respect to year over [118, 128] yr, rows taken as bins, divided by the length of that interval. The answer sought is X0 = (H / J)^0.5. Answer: 0.8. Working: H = 1.4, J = 2.17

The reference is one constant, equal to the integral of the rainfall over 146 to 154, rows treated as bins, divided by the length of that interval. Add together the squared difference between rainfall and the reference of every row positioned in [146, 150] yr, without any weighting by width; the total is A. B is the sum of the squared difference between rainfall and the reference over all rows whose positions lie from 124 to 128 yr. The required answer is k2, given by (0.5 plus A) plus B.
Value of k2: 2.2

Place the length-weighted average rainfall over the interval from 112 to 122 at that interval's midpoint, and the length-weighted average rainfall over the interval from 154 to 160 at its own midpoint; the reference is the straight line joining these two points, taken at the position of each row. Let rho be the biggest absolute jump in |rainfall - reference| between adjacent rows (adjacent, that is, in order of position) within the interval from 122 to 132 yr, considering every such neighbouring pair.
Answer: 0.14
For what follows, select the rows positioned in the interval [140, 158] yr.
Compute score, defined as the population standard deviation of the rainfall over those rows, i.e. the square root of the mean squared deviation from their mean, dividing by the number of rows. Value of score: 0.42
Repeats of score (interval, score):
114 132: 0.13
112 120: 0.06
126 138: 0.05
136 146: 0.16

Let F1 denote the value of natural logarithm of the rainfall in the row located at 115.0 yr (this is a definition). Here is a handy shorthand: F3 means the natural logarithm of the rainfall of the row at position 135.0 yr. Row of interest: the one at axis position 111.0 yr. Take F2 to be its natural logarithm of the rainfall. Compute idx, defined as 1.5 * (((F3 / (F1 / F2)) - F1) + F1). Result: 1.4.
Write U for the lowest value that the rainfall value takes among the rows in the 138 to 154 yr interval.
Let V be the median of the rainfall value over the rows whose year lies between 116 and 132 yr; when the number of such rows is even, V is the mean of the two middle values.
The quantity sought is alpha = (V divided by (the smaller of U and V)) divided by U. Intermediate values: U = 1.124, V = 2.20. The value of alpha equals 1.74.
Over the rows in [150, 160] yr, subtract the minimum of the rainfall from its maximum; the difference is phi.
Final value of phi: 0.5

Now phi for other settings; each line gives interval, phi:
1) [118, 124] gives 0.2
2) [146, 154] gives 0.6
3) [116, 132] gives 0.4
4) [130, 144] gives 0.2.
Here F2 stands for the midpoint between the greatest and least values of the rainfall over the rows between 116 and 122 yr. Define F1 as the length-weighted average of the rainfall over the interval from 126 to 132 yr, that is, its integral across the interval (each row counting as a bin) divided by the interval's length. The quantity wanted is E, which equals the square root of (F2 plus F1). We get 2.10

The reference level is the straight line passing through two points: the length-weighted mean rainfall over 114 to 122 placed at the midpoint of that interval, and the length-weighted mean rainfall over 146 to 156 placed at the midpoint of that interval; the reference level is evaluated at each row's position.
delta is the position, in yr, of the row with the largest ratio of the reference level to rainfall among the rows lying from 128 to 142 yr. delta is 129.0 yr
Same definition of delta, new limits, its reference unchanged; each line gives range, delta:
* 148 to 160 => 153.0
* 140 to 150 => 149.0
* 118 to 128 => 119.0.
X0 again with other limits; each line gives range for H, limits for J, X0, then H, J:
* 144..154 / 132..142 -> 0.8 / 1.5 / 2.38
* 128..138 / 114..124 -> 1.1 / 2.4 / 2.08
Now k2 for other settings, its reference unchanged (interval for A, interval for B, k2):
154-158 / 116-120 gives 1.4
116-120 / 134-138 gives 3.4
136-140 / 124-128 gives 4.1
